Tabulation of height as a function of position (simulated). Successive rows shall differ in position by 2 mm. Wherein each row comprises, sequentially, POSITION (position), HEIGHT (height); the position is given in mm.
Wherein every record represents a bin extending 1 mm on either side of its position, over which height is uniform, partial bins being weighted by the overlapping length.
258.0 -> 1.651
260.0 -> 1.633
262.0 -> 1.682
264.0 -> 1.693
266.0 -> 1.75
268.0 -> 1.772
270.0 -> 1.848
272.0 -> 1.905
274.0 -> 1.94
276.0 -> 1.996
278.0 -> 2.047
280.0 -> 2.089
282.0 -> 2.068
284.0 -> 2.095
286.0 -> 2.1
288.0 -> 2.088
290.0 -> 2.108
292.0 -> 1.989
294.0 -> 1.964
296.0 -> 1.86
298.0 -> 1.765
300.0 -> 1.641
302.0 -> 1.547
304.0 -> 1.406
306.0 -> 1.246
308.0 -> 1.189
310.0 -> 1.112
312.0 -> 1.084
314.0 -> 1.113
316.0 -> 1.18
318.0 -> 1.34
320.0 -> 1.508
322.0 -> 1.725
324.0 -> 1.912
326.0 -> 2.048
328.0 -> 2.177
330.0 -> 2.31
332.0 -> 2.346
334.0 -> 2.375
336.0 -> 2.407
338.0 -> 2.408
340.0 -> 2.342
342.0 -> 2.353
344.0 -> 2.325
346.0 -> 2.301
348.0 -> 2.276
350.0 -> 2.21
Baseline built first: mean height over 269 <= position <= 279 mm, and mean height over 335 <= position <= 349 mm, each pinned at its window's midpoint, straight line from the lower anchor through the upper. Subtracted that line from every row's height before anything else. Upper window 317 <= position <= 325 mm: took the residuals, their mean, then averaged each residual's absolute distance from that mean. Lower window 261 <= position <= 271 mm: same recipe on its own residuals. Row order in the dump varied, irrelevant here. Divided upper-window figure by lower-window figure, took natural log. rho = 1.7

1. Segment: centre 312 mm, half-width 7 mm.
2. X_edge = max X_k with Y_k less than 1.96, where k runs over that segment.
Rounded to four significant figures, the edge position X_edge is 318.0 mm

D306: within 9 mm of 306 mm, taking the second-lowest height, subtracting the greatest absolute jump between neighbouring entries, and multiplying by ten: 9.5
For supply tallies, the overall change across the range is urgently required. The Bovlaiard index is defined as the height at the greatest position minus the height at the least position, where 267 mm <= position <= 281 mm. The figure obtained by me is 0.32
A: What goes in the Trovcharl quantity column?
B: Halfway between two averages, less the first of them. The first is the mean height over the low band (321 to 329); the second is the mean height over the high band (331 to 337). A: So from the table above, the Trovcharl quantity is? 0.21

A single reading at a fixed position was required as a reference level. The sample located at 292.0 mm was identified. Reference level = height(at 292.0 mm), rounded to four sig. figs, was 1.989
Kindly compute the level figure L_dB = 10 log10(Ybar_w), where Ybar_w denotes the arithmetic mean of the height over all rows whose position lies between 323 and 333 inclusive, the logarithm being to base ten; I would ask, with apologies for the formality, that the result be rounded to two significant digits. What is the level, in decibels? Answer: 3.3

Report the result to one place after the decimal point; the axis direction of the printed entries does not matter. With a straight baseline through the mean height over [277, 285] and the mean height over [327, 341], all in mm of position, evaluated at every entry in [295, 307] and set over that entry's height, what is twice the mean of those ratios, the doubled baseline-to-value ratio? 2.8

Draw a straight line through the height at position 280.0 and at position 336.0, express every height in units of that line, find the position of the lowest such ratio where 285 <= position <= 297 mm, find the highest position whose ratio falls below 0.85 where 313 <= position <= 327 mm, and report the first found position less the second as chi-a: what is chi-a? -28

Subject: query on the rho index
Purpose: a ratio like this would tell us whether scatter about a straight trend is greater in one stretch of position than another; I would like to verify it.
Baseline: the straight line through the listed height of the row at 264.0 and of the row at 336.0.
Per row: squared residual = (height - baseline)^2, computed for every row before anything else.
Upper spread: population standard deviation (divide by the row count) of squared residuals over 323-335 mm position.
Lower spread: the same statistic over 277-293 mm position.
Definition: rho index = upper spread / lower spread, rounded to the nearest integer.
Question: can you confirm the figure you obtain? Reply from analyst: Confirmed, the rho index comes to 3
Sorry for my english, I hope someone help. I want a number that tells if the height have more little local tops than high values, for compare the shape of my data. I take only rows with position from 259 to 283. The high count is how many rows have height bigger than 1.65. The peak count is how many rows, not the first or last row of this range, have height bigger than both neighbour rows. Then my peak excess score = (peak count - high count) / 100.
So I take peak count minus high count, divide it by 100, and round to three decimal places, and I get -0.100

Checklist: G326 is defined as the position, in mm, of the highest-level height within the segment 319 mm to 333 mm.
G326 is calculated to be 332.0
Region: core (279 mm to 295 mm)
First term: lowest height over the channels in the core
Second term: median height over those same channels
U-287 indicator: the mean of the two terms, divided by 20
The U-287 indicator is 0.101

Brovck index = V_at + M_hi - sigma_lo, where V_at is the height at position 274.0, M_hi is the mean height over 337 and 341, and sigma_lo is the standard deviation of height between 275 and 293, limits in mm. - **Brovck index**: 4.27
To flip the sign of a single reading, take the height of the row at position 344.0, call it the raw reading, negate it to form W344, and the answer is -2.3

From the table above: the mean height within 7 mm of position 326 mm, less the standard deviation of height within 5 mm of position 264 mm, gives 1.95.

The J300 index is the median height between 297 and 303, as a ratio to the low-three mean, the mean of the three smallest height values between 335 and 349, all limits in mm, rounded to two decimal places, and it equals 0.71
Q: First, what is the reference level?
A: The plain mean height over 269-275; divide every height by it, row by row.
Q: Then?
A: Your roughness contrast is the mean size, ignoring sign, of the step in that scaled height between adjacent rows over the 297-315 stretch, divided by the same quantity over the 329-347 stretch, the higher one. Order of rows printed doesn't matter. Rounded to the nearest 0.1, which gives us 3.1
